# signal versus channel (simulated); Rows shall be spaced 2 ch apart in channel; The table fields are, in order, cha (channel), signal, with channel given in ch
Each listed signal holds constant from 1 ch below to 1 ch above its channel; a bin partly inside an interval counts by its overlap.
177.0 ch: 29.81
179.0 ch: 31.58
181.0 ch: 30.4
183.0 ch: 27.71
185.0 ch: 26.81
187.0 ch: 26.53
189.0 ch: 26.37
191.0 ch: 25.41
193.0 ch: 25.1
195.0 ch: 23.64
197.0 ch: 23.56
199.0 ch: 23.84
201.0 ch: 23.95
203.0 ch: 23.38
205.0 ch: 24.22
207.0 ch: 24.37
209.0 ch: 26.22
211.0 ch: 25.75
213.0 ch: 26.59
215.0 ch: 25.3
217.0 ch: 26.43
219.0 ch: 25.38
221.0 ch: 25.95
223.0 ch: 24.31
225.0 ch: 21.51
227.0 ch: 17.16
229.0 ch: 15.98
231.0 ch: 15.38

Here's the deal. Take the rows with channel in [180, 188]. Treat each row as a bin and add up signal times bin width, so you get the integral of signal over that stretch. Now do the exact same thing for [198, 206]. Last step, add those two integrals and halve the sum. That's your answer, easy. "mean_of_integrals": 207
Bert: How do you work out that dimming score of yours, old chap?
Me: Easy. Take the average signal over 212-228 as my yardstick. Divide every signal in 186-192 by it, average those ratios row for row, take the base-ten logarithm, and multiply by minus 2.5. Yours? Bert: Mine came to -0.088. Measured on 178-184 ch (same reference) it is -0.235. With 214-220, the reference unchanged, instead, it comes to -0.071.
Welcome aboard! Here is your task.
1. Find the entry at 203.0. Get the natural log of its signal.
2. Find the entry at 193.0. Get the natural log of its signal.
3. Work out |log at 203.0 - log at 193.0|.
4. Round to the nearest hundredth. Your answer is 0.07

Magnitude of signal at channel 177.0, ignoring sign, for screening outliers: 29.8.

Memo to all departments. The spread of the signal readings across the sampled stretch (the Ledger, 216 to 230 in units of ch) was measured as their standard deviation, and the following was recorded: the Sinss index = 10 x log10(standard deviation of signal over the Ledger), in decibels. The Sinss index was 6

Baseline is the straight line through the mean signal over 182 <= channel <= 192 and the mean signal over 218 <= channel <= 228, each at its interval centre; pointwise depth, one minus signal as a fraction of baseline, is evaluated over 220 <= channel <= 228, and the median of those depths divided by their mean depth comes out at -0.26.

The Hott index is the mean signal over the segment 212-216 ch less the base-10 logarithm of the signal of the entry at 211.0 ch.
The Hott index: 24.5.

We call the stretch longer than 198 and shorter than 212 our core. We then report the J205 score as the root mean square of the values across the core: 24.6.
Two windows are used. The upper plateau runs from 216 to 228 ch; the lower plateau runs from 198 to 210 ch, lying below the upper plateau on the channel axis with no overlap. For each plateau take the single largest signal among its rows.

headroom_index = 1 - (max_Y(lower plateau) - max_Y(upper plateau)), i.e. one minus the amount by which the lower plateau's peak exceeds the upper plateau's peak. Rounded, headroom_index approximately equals 1.21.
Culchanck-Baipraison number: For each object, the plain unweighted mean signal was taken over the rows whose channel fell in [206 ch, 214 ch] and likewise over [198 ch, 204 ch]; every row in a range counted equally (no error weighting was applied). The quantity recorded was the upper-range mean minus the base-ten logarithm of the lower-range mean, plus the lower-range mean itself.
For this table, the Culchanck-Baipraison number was 48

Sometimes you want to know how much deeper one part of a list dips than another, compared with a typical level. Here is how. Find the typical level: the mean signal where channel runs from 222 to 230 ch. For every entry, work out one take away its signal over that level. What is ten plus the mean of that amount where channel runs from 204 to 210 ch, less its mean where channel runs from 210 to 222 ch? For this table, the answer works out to 10.0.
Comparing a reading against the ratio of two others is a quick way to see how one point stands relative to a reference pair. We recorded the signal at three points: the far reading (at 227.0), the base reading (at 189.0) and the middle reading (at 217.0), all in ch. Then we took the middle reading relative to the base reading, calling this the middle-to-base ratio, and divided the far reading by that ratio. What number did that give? 17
